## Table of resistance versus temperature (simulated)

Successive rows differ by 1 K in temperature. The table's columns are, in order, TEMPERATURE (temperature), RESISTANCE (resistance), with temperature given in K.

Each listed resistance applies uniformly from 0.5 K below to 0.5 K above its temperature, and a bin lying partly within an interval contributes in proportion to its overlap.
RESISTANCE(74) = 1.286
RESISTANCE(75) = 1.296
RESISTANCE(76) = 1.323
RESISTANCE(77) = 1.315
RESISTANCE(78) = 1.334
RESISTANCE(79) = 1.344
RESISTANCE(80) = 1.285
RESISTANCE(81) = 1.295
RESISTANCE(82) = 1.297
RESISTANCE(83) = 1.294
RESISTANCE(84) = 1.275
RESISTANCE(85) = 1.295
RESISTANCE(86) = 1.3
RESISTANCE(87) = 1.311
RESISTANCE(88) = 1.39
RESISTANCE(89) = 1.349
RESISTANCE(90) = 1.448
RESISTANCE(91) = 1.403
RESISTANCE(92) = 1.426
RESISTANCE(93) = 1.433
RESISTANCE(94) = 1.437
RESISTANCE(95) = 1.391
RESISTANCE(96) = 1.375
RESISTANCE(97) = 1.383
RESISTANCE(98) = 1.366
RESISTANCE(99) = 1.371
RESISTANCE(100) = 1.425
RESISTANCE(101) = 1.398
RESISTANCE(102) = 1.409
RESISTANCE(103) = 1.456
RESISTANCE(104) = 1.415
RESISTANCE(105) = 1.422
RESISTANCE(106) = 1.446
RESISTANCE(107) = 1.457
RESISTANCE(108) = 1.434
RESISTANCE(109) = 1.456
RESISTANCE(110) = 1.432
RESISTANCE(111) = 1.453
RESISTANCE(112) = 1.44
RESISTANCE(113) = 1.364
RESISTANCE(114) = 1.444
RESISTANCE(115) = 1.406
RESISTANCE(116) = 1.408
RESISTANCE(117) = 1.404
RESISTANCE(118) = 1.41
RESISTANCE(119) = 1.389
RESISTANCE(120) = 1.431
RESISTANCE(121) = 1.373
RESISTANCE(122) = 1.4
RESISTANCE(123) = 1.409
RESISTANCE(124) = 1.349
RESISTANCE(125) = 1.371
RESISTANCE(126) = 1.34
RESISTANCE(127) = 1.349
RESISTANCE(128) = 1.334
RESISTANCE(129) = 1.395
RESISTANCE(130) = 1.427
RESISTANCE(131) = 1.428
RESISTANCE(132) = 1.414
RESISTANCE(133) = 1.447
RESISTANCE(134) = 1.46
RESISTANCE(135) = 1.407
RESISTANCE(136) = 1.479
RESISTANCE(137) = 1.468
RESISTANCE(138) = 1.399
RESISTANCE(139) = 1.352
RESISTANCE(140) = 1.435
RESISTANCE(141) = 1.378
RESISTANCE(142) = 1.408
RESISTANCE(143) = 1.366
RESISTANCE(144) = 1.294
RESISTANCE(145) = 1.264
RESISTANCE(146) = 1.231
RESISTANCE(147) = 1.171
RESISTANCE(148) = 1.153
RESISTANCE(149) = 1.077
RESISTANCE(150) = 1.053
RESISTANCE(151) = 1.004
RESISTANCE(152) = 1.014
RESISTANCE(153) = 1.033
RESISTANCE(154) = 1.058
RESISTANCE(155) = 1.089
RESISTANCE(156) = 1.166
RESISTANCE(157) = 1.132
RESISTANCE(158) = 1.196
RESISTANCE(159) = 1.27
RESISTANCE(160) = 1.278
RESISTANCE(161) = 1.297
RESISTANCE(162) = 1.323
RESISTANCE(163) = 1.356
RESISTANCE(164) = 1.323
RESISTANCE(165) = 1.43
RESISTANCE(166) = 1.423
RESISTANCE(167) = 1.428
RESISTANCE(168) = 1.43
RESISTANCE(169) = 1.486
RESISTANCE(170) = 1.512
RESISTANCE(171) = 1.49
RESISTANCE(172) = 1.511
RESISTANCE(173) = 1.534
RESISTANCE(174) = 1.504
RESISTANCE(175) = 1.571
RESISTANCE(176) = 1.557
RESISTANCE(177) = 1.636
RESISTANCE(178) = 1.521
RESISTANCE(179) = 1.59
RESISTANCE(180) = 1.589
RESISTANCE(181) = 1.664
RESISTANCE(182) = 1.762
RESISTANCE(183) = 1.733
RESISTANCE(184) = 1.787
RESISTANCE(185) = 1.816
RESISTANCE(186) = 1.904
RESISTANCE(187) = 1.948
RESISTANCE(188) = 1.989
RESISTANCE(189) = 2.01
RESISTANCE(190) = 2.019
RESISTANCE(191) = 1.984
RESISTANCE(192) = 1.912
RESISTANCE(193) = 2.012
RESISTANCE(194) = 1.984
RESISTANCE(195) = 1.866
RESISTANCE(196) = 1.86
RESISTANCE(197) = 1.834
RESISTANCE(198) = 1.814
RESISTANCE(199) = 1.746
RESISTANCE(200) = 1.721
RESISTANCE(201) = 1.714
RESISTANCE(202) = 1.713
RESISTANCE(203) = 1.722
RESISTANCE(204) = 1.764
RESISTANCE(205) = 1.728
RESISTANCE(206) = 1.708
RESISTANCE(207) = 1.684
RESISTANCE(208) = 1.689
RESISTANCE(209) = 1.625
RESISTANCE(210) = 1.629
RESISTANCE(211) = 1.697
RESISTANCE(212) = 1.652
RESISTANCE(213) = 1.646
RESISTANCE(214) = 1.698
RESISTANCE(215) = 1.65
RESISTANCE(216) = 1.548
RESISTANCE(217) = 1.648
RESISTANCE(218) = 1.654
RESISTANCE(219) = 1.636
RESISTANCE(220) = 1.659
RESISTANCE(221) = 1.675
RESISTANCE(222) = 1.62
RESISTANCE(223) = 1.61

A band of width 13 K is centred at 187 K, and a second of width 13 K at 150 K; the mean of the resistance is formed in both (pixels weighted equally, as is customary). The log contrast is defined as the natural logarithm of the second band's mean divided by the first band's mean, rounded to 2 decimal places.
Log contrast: -0.52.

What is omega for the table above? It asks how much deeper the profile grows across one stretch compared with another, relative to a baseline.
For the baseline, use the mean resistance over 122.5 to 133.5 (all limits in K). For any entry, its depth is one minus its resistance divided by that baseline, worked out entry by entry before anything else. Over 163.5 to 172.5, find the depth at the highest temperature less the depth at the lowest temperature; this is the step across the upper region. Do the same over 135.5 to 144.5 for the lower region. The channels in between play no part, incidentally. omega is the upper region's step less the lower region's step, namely -0.27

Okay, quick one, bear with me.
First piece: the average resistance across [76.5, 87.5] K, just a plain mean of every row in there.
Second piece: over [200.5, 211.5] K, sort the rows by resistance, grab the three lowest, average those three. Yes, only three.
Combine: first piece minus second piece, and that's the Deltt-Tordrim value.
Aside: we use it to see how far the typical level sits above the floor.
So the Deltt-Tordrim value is -0.342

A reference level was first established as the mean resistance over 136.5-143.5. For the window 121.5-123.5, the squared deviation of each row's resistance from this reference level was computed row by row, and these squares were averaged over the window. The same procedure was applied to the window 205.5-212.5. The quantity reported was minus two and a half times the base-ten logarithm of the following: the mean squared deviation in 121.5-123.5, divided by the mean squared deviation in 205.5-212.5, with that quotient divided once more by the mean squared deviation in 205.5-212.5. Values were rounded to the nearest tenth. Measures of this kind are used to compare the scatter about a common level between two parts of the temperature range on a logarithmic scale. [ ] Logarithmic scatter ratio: 5.5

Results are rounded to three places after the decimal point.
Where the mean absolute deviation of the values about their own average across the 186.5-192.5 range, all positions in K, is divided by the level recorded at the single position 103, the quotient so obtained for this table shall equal 0.022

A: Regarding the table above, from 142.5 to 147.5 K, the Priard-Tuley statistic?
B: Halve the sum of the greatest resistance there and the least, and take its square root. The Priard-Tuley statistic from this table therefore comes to 1.13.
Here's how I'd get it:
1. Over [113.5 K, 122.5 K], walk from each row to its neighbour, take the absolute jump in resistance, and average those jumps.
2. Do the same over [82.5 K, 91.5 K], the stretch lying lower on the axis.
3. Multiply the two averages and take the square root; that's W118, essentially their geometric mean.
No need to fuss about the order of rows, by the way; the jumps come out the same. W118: 0.031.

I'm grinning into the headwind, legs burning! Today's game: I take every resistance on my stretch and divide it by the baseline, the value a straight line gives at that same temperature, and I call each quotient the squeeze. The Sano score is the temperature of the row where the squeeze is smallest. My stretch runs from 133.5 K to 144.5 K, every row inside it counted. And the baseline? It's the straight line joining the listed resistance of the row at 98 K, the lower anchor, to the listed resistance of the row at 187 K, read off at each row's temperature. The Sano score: 144 K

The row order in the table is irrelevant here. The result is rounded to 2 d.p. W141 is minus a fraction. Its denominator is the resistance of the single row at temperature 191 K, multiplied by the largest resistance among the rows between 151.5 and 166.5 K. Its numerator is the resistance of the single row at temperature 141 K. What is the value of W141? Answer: -0.49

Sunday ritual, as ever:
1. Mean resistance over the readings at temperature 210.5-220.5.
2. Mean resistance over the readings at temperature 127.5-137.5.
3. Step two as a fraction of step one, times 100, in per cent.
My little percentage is 86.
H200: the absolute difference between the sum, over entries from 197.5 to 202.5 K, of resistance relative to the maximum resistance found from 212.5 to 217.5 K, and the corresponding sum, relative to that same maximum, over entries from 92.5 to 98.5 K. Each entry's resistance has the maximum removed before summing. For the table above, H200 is 2.0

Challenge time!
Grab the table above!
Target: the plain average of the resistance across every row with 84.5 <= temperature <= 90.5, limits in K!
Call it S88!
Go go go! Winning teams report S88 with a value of 1.35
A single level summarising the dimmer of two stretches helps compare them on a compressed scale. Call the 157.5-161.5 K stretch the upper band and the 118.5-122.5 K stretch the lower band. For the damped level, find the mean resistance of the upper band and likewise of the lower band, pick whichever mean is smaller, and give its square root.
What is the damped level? 1.12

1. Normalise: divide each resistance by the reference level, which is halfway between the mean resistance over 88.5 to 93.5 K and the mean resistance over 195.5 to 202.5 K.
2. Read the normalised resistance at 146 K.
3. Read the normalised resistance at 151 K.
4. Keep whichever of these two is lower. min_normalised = 0.63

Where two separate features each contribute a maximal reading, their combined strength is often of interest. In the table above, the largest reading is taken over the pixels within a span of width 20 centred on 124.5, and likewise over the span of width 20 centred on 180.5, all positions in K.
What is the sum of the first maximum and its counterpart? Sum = 3.5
